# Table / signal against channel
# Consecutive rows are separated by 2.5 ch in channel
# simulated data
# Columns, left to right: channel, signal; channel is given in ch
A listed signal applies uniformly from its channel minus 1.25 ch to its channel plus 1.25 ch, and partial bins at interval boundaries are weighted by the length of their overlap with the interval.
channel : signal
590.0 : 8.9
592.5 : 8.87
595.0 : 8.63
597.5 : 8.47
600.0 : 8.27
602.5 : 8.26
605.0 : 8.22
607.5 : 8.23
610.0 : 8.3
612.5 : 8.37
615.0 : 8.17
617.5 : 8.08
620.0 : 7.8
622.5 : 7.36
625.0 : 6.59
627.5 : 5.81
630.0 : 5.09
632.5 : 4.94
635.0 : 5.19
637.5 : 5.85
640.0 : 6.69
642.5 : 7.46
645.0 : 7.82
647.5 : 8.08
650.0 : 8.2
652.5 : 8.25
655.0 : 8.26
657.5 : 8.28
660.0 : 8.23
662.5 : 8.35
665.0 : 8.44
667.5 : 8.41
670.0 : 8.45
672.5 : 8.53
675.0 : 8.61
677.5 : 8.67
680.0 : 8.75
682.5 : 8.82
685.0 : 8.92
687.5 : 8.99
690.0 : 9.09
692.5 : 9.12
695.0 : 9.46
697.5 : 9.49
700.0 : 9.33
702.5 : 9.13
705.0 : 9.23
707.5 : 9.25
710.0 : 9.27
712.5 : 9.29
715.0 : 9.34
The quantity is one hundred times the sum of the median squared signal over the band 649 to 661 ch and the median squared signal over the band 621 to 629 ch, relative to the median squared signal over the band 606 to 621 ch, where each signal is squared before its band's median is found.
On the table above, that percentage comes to 166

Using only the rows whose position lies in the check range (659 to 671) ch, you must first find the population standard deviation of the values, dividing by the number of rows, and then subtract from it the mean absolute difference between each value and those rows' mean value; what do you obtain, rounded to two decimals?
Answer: 0.01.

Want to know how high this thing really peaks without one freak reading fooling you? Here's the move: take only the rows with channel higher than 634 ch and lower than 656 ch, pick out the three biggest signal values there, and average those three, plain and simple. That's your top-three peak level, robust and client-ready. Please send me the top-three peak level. 8.2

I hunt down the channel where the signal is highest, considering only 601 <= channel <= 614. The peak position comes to 612.5 ch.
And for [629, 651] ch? 650.0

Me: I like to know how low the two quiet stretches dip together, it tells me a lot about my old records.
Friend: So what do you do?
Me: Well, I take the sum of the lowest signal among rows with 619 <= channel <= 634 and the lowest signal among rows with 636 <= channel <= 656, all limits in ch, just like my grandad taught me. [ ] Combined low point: 11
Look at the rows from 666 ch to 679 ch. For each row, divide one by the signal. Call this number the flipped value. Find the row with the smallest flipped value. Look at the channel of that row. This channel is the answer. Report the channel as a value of 677.5 ch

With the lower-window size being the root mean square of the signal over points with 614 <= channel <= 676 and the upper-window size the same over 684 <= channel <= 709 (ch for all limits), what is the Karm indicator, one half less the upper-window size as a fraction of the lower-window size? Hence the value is -0.72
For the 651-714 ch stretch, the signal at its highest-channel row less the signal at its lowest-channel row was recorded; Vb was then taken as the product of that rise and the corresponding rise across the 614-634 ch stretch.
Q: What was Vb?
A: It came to -3.4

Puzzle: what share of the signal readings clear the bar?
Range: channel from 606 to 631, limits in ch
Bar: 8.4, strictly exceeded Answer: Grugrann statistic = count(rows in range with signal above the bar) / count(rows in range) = 0.0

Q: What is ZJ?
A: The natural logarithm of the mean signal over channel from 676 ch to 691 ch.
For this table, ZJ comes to 2.18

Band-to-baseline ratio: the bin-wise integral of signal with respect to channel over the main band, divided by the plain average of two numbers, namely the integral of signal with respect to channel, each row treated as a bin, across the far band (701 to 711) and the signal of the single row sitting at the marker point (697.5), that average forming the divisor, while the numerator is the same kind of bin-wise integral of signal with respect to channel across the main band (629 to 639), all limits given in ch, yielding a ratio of 1.04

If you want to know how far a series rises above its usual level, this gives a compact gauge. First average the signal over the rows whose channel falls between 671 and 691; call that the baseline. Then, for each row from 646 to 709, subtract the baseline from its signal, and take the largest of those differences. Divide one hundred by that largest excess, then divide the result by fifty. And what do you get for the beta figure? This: 2.9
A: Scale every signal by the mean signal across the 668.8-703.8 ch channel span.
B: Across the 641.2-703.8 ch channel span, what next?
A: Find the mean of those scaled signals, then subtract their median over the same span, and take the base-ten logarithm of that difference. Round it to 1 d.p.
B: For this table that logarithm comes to -2.1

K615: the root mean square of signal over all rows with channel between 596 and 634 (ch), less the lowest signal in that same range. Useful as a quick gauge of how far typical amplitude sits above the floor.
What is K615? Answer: 2.6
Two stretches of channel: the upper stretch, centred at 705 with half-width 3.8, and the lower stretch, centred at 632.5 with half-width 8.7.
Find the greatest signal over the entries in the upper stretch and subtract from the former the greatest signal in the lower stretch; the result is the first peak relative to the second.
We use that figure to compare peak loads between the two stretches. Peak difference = 2.6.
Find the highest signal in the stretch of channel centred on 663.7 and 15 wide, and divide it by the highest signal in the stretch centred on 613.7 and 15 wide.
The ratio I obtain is 1.01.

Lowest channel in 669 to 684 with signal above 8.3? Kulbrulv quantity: 670.0 ch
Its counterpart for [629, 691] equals 662.5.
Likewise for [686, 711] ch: 687.5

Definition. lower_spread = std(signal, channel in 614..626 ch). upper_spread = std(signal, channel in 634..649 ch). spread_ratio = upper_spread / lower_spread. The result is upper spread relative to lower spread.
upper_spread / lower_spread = 1.8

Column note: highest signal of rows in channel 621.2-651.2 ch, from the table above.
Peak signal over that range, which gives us 8.2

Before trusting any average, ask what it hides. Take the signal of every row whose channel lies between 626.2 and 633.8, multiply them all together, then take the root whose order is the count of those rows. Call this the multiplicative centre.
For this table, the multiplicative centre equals 5.3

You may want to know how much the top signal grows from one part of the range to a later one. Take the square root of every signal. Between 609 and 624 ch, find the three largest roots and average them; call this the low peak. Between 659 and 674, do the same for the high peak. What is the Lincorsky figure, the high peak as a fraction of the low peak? 1.01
